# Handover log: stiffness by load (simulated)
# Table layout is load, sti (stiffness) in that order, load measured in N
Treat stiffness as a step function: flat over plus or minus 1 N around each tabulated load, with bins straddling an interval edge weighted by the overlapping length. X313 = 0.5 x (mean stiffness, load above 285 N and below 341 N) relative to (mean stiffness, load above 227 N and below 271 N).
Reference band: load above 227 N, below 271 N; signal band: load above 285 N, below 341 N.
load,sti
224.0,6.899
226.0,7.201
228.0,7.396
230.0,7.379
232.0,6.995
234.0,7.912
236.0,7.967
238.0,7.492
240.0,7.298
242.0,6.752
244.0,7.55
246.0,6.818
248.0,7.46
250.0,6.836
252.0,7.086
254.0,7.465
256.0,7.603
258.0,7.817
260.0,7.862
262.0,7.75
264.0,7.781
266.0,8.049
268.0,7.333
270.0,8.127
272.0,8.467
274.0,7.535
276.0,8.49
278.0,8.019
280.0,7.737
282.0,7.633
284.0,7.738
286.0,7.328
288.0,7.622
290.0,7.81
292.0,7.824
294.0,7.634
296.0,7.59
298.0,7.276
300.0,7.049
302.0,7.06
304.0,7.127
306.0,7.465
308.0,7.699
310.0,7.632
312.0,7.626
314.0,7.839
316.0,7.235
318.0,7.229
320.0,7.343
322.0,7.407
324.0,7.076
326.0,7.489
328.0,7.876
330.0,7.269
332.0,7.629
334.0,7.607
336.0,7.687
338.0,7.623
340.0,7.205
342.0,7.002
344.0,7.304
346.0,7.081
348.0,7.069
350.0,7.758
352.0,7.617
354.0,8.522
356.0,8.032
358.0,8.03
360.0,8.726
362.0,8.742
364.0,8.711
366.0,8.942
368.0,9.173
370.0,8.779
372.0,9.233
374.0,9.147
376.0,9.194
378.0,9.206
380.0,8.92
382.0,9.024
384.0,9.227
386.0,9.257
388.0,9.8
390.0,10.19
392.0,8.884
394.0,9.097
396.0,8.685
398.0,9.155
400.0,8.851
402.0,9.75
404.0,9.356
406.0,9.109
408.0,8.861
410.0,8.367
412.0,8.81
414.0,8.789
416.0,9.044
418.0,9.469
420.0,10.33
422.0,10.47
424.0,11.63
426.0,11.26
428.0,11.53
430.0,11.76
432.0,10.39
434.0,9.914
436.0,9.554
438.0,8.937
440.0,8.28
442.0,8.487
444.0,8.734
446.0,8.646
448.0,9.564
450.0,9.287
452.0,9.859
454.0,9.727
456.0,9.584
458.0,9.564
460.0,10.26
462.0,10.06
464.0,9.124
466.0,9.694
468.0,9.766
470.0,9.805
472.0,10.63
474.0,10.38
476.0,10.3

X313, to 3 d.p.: 0.499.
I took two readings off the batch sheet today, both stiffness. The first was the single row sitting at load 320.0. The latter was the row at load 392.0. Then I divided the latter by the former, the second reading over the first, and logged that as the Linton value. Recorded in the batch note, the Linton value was 1.2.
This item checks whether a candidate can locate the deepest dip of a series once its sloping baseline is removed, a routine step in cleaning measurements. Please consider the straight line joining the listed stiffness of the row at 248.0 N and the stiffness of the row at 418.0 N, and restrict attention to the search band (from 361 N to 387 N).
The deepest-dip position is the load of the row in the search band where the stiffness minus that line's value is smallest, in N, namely 370.0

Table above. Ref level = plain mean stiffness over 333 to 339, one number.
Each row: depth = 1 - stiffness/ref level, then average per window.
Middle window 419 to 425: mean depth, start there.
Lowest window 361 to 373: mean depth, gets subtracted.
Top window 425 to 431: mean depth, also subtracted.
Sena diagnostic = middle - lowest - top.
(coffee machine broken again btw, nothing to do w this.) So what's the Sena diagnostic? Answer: 0.26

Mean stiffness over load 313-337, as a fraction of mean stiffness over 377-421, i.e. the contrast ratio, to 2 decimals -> 0.81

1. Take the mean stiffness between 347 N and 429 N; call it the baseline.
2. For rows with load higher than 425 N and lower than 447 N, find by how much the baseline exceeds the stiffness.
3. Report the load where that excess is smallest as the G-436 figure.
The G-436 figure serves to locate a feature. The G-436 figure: 430.0 N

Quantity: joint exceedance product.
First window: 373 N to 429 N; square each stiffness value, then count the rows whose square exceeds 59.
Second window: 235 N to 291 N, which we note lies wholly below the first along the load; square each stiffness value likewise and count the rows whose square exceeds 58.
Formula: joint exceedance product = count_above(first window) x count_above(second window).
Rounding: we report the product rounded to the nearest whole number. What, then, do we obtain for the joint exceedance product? 420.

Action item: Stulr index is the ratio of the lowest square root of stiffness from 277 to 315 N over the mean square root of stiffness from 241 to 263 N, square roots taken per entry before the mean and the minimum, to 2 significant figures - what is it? 0.98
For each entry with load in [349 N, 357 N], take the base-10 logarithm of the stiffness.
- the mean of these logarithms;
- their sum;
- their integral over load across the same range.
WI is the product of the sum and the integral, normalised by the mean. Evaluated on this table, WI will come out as 28.9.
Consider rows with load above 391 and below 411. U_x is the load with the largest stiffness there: 402.0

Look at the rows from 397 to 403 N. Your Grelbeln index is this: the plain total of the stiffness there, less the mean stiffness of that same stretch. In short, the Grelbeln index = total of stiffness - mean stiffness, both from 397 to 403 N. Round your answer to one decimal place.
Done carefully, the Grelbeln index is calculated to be 18.5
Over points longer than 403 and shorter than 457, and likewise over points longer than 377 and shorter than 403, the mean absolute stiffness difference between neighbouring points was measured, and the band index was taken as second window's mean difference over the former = 1.0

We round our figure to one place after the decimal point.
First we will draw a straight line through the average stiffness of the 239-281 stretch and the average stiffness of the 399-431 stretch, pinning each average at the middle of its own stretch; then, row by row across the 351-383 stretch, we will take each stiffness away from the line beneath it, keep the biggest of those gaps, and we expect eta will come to 1.3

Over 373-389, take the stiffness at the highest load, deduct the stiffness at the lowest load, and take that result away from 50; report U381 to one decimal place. 49.3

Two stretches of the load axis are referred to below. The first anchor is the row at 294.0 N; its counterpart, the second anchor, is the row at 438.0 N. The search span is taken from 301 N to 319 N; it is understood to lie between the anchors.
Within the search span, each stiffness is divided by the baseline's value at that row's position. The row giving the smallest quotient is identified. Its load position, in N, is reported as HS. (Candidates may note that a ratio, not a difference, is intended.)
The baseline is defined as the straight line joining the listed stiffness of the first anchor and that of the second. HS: 302.0 N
